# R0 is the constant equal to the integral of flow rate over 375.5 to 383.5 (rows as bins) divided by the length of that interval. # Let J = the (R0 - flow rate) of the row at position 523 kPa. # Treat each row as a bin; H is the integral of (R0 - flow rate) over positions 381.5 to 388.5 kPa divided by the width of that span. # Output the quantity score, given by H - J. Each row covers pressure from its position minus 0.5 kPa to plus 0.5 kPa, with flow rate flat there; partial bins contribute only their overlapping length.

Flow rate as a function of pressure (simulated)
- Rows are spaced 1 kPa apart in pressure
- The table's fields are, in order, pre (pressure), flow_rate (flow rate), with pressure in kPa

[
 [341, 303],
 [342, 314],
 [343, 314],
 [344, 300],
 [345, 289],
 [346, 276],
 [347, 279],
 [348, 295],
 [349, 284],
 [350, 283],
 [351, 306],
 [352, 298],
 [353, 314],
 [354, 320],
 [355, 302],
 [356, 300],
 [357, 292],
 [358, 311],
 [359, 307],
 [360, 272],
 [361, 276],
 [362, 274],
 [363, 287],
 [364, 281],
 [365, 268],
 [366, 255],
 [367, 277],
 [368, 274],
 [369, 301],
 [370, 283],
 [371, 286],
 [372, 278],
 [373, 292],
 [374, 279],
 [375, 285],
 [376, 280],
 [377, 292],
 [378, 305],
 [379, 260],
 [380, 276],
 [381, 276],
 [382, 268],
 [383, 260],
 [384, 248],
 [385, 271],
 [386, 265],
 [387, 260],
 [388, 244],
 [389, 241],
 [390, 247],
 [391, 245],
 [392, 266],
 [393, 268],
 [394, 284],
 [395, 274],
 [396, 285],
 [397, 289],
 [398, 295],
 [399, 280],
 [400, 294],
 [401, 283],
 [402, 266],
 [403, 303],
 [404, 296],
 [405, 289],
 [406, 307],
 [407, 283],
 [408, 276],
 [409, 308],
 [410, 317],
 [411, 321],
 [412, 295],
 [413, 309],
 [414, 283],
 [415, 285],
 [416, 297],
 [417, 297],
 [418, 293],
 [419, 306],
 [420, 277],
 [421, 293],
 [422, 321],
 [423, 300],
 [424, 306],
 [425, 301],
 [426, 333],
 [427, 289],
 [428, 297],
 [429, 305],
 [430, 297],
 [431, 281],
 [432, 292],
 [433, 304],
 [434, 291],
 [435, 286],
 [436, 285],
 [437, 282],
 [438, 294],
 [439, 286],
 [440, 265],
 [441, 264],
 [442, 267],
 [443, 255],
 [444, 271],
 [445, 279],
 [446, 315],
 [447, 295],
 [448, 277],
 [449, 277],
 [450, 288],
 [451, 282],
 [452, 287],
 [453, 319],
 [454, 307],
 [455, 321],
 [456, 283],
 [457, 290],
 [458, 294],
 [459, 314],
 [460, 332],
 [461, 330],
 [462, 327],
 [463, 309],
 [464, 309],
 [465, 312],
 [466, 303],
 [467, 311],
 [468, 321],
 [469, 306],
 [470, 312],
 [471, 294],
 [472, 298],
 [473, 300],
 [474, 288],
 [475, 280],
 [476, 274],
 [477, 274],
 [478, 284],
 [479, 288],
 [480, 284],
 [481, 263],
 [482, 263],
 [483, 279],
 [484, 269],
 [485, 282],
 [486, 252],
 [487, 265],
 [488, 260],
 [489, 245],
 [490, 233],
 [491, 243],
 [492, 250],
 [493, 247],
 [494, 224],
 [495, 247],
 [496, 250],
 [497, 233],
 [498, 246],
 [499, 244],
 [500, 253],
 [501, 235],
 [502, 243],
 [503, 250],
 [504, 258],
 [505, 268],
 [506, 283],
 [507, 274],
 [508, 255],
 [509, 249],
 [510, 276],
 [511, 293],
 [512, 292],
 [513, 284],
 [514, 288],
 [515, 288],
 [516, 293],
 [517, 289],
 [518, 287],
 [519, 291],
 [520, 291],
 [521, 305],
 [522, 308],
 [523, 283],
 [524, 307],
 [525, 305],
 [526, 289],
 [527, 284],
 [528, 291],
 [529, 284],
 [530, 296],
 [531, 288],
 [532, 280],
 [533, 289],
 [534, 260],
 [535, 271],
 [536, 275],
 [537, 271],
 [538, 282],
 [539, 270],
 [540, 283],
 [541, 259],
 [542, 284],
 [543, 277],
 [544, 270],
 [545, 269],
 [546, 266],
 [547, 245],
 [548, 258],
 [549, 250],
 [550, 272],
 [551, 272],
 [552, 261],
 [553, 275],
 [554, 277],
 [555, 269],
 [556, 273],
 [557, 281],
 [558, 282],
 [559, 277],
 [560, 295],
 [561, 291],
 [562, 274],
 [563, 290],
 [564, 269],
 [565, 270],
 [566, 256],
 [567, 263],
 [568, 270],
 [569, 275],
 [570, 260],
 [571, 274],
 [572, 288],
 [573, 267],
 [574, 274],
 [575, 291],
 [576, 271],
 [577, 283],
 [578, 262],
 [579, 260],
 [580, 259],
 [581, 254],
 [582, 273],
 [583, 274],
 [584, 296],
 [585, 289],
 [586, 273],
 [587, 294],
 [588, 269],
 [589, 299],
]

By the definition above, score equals 24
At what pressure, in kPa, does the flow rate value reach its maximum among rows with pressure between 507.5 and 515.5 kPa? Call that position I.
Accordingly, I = 511 kPa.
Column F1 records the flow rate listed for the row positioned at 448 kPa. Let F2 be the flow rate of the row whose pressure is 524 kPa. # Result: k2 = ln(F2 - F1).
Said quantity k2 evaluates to 3.4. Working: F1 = 277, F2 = 307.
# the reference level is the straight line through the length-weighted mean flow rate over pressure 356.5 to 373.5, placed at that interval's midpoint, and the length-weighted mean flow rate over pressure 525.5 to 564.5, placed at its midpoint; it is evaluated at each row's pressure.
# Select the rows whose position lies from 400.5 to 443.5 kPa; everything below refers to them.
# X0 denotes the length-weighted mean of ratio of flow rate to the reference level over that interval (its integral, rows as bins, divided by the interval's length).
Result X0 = 1.04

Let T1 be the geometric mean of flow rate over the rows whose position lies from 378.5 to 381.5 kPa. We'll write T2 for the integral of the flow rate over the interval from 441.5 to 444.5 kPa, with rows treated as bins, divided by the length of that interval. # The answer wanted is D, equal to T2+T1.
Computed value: 535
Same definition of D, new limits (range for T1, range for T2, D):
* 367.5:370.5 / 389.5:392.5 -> 538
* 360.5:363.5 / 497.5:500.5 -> 527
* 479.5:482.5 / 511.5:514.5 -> 558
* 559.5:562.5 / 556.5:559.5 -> 567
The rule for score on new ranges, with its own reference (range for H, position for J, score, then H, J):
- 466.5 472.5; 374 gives -28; -30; -2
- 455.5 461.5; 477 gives -33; -30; 3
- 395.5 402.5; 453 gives 34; -7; -42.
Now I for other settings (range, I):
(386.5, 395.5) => 394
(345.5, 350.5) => 348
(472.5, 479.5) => 473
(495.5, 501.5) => 500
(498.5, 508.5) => 506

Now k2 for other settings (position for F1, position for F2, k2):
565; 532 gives 2.3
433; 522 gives 1.4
